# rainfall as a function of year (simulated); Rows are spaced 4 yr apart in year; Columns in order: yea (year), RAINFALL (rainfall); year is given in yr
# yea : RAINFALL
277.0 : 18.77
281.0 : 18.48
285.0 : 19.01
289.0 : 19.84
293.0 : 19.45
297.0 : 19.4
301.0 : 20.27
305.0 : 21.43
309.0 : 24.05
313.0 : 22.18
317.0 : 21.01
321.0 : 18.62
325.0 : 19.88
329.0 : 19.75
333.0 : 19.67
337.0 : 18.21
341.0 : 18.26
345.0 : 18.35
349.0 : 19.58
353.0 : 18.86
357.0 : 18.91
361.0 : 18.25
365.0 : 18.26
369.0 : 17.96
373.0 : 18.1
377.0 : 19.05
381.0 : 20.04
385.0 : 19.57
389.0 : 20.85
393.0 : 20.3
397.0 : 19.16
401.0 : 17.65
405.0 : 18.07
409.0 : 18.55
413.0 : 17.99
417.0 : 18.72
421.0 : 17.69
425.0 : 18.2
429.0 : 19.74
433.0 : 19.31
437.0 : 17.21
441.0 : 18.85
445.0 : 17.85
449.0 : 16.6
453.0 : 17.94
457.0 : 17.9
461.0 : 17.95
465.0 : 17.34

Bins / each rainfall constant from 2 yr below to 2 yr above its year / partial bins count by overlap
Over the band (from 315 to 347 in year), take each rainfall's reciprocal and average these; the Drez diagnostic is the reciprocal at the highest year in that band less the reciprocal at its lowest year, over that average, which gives 0.13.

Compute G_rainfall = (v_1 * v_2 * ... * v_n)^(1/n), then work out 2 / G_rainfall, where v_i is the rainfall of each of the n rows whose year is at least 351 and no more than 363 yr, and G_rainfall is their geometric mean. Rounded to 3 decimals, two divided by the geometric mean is 0.107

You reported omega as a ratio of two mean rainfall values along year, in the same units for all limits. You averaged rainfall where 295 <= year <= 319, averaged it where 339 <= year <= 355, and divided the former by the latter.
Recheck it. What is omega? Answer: 1.14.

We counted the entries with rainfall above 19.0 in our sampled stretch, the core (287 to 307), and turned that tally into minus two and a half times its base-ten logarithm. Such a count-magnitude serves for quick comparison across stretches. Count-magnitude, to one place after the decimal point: -1.7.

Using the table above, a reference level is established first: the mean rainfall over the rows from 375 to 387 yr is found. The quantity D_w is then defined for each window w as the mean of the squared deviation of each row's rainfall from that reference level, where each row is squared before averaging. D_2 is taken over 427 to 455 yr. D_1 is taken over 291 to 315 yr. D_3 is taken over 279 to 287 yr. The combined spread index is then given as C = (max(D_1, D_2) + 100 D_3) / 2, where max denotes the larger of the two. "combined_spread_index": 39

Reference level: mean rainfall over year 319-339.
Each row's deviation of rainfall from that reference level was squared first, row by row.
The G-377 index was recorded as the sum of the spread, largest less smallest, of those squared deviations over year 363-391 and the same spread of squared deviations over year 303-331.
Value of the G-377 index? 26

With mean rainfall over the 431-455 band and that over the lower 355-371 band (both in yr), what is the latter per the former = 1.02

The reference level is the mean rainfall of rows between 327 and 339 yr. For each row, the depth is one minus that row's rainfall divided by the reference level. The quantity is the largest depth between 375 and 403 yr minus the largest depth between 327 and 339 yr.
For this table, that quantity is 0.03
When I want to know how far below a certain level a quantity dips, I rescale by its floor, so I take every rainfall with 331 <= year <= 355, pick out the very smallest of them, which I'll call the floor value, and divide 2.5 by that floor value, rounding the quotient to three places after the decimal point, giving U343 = 0.137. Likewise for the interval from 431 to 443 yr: 0.145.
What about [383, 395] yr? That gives 0.128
